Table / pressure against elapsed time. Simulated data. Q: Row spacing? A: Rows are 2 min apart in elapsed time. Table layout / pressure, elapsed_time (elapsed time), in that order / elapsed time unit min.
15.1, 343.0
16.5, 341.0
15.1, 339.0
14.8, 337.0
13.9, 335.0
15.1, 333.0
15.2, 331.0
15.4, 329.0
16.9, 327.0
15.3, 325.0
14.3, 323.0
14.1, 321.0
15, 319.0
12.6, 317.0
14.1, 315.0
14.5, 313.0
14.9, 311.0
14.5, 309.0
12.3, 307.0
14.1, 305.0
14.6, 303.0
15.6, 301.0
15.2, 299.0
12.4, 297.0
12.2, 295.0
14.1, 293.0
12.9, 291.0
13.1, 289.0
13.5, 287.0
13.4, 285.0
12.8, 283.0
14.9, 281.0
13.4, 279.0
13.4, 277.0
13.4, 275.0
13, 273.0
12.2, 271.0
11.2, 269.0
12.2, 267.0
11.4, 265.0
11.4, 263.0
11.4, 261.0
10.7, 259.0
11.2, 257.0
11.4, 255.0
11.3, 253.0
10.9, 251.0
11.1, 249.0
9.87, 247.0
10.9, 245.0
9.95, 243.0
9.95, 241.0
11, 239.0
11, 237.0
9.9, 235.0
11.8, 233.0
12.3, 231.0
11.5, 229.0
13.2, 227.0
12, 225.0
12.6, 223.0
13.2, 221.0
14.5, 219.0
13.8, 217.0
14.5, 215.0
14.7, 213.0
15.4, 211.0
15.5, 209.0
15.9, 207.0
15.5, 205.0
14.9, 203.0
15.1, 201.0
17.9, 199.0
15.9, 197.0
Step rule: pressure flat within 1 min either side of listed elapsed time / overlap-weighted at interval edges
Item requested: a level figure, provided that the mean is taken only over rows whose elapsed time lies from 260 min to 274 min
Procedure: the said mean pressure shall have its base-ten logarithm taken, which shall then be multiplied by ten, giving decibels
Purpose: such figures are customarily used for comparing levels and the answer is 10.73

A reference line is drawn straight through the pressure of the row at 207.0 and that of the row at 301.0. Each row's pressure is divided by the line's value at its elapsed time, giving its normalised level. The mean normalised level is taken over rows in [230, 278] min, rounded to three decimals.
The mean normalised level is 0.722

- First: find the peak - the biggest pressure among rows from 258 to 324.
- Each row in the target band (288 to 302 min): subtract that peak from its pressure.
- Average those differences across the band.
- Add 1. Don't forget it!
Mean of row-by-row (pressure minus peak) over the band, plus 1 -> -0.96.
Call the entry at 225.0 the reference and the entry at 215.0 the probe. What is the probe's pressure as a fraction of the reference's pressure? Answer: 1.2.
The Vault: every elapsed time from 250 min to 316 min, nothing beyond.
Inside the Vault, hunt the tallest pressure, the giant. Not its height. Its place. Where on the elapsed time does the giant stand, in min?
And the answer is 301.0 min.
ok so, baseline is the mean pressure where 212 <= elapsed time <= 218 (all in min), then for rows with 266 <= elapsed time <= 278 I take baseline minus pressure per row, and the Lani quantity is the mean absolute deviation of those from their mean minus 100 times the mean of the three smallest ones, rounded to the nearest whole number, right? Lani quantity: -106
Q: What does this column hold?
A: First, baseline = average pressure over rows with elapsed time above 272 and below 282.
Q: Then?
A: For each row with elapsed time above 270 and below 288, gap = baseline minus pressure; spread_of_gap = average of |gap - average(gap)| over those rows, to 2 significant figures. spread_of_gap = 0.44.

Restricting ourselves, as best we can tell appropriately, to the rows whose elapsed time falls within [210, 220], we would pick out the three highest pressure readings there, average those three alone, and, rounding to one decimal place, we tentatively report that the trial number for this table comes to 14.9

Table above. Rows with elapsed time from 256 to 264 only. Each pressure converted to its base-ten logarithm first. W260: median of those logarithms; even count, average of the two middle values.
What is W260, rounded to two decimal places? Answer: 1.05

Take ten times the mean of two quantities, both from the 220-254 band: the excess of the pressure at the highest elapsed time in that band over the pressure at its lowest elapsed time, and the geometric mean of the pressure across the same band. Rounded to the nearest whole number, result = 47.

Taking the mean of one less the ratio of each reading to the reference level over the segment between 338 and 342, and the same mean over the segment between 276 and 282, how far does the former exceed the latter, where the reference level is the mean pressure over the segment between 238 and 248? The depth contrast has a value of -0.18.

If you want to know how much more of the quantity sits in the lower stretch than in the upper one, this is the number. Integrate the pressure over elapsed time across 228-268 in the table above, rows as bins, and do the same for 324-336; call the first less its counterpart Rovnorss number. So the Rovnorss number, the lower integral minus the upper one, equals 259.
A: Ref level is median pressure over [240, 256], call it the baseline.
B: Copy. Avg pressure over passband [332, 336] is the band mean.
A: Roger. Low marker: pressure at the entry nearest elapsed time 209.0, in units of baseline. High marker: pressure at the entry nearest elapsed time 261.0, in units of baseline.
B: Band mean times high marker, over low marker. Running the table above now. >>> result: 11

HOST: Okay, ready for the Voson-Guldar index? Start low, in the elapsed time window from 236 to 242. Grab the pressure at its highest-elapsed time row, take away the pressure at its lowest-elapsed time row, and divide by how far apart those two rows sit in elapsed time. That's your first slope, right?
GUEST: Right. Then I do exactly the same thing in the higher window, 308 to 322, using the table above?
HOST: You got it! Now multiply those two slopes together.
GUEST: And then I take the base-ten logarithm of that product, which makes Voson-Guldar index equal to -2.06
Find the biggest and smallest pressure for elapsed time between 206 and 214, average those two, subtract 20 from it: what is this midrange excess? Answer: -4.7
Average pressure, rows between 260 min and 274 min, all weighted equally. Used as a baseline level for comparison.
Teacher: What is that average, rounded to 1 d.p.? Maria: 11.8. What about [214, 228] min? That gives 13.4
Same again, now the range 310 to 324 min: 14.2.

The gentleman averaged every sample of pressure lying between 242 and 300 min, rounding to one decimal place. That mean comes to 12.2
